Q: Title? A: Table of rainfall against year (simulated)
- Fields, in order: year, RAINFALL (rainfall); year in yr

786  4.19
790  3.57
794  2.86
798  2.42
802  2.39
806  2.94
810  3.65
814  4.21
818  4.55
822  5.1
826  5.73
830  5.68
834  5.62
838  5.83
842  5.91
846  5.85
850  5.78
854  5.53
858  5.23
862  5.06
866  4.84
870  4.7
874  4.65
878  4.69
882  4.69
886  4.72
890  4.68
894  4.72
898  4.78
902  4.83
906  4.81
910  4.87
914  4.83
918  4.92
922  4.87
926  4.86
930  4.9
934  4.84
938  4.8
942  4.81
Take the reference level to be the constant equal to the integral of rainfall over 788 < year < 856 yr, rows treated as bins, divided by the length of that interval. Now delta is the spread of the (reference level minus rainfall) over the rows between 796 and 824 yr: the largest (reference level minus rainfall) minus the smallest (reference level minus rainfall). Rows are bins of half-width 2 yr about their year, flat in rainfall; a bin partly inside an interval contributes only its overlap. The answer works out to 2.7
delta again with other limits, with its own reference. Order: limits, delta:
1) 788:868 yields 3.5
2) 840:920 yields 1.3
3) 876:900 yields 0.1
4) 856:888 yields 0.6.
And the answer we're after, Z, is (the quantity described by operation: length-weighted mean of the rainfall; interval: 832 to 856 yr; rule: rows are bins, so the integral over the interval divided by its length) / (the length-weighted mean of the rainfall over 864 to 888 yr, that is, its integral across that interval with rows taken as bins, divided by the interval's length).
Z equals 1.22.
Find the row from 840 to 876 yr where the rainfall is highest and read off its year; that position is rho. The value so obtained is 842 yr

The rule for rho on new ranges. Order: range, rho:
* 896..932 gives 918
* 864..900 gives 866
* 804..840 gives 838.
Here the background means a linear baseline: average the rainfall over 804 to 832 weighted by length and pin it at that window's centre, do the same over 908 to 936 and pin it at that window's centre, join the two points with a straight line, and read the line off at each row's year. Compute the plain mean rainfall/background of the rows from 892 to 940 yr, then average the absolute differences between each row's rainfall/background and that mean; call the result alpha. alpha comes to 0.01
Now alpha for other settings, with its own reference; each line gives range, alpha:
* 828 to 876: 0.10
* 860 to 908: 0.02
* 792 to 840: 0.25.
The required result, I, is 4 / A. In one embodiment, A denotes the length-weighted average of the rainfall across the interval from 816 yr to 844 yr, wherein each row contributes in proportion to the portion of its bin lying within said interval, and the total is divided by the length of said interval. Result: 0.73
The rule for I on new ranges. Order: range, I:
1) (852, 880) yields 0.81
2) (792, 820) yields 1.22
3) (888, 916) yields 0.84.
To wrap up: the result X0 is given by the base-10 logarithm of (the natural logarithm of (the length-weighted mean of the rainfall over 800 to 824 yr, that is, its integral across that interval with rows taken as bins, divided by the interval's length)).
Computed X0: 0.126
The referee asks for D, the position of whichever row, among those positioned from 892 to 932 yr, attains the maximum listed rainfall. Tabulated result 918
